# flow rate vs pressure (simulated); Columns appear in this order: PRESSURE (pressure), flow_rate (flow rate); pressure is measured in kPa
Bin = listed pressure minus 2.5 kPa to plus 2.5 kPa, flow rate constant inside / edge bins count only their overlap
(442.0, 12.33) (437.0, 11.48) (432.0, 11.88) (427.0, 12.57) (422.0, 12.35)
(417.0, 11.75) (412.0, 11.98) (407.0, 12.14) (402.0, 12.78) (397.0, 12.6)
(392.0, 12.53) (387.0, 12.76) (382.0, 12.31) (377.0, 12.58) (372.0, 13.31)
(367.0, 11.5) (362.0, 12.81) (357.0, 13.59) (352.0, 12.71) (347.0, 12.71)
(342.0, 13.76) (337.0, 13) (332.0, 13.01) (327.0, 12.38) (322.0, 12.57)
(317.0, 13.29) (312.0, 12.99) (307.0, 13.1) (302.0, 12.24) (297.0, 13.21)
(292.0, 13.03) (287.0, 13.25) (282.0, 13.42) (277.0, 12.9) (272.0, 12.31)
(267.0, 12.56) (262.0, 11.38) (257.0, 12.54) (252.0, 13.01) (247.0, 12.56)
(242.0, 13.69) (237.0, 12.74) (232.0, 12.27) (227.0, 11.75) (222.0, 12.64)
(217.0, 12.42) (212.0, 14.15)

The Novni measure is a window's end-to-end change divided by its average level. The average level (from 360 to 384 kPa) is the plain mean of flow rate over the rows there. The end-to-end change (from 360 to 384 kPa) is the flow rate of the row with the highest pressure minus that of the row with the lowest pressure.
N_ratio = -0.040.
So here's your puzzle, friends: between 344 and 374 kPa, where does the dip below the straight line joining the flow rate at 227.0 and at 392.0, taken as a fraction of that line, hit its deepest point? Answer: 367.0 kPa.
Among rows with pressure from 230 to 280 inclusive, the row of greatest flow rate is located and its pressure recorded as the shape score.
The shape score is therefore 242.0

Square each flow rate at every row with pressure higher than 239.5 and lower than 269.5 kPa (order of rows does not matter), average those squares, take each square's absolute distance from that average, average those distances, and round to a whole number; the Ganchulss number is 12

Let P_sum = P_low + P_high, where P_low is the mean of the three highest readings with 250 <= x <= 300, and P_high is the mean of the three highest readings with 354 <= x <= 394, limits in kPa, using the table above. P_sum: 26.5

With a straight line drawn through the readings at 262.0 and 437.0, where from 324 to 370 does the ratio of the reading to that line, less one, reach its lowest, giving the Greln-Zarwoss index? 367.0 kPa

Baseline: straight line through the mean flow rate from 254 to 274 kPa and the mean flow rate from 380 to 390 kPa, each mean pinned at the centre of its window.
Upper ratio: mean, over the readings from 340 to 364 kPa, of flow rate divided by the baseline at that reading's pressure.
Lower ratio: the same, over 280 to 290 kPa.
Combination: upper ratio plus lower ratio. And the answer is 2.14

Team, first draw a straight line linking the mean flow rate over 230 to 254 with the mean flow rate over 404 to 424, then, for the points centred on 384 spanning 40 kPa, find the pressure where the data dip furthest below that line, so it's 367.0 kPa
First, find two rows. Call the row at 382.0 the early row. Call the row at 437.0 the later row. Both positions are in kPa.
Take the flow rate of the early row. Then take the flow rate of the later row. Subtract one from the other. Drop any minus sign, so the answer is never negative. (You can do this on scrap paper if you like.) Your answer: 0.83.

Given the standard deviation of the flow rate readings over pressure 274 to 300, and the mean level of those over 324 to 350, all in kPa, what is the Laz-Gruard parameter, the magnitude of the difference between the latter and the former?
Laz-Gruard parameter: 12.8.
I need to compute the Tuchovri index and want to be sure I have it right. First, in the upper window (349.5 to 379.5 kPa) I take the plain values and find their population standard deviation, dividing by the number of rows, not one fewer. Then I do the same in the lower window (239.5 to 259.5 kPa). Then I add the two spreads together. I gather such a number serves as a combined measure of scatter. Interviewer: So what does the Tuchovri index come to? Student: 1.1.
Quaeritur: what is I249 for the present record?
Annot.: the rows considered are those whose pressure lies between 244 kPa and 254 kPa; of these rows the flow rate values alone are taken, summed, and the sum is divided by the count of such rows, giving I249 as 12.8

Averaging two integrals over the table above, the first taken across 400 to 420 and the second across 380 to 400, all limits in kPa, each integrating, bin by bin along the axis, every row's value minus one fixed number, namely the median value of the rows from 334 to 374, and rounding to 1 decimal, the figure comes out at -11.0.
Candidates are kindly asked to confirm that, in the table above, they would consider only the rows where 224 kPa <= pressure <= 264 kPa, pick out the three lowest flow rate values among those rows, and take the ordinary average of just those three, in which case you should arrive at 11.8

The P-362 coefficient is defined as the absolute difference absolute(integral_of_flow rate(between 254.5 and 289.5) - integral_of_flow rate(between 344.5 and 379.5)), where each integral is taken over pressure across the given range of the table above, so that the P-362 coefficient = 4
